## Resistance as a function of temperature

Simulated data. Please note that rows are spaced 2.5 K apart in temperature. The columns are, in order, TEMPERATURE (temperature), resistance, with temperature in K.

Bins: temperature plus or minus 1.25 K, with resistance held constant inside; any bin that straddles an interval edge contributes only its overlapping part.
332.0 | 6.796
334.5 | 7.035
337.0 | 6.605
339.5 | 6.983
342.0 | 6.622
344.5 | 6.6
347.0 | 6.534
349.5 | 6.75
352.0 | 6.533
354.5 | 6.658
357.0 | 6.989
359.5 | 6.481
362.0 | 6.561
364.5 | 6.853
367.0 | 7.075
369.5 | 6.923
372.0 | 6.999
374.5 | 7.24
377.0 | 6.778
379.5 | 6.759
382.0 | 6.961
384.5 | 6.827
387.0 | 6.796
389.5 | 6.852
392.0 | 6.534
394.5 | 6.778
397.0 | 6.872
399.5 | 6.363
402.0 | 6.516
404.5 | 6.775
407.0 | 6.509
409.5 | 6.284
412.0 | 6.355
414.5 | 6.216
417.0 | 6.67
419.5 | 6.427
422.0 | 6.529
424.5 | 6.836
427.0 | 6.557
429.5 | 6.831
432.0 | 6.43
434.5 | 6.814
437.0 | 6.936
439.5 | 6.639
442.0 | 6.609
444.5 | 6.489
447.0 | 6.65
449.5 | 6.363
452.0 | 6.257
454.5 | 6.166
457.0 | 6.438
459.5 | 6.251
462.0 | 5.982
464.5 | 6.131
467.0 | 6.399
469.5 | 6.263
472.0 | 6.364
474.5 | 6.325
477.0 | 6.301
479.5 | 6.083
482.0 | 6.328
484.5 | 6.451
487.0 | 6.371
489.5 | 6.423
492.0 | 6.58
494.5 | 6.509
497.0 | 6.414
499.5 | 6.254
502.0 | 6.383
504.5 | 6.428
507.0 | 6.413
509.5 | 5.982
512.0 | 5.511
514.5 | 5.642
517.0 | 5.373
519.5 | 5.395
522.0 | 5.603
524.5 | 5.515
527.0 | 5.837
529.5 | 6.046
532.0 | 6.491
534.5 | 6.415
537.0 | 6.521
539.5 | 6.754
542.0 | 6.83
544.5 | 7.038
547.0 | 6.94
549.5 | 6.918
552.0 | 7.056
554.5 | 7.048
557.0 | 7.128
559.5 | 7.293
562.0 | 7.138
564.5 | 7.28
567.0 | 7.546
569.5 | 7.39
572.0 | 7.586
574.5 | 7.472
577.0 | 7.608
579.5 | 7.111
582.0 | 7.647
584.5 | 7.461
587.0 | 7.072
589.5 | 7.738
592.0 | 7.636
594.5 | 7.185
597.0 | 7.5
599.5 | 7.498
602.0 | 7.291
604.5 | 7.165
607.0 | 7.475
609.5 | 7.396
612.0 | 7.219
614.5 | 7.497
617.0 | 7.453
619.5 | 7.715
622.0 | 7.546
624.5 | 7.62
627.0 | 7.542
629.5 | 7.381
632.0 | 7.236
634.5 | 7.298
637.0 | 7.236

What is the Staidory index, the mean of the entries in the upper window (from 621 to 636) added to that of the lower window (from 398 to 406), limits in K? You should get 14.0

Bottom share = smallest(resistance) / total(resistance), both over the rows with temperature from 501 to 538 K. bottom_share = 0.0600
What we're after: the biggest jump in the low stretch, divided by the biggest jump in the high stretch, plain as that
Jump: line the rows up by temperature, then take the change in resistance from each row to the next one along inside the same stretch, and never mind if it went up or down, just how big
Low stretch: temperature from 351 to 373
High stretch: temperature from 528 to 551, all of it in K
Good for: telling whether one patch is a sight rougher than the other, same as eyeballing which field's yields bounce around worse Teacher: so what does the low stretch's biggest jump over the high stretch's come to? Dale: 1.14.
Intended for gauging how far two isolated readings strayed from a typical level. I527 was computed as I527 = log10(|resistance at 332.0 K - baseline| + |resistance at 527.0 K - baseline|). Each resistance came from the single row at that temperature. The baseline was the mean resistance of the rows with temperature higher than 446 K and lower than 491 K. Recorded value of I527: -0.02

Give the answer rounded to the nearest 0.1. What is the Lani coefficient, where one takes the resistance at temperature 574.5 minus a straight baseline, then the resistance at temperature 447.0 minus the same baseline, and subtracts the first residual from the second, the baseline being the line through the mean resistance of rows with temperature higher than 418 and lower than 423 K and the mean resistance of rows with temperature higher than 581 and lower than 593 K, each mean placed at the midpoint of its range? 0.0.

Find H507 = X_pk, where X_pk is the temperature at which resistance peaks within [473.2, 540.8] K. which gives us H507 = 539.5 K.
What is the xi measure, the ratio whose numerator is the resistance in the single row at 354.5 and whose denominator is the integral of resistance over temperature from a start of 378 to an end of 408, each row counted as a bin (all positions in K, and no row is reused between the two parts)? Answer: 0.033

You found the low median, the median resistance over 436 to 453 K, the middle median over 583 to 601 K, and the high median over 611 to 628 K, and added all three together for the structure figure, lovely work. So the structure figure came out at 21.6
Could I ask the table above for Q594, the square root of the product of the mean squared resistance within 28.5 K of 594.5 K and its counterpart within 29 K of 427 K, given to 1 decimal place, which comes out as 48.7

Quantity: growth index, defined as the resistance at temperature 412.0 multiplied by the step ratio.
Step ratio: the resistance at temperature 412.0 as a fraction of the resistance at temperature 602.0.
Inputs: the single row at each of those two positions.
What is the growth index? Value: 5.5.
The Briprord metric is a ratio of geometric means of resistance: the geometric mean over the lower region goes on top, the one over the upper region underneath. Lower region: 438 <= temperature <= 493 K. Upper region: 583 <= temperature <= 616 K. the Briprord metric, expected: 0.860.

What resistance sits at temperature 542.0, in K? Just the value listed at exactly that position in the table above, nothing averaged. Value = 6.83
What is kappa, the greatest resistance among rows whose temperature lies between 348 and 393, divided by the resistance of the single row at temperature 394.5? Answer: 1.07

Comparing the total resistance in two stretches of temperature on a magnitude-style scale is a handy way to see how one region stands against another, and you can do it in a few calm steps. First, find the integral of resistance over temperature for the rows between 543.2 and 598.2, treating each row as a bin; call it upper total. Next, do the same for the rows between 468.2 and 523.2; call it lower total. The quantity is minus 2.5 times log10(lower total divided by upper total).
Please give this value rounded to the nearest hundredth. 0.19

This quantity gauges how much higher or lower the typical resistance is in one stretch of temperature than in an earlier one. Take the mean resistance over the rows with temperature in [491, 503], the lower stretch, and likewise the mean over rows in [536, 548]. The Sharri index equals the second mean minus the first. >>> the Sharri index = 0.39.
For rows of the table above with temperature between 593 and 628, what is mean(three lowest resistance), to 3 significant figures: 7.19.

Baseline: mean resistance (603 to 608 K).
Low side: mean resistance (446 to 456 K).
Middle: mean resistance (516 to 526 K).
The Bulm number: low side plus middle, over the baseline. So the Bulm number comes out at 1.62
